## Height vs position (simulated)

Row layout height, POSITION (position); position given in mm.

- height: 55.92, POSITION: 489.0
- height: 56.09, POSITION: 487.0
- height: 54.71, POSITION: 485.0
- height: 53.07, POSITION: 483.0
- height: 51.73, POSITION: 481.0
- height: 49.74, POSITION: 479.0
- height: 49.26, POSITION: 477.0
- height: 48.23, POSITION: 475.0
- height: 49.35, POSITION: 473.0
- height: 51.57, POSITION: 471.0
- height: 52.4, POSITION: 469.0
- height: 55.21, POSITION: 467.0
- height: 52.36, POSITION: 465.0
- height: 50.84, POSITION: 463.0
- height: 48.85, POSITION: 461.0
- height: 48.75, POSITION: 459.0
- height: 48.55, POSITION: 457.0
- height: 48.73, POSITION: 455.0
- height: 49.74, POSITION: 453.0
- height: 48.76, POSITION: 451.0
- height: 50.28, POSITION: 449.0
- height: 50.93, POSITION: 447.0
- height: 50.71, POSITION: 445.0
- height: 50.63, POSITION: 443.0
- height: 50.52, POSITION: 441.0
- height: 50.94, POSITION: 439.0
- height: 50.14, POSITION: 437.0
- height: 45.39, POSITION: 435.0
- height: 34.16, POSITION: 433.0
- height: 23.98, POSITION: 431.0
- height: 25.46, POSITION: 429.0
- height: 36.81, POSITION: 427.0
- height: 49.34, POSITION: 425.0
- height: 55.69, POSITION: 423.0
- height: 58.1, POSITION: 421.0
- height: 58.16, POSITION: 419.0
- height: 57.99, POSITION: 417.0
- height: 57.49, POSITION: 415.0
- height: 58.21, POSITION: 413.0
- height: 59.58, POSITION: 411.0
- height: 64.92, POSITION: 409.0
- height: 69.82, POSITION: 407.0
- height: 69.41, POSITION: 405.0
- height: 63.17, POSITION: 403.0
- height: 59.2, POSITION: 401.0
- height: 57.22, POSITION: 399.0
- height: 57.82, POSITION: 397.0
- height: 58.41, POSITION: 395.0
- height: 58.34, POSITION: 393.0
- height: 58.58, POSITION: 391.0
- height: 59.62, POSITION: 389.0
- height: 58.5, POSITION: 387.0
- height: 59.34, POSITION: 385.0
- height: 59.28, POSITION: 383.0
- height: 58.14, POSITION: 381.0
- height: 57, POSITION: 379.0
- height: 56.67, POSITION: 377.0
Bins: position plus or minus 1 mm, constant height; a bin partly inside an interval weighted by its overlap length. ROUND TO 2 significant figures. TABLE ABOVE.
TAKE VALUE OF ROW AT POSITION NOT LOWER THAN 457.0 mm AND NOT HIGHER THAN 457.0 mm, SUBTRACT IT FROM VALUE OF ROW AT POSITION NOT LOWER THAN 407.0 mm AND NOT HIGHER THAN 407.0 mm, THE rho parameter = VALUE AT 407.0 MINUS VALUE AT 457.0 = 21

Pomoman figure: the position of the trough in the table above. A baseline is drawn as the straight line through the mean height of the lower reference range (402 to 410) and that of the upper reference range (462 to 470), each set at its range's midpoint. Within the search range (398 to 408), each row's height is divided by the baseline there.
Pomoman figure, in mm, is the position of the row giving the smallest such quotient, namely 399.0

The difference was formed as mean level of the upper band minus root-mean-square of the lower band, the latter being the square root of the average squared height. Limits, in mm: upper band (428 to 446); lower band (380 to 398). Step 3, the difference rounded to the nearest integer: -16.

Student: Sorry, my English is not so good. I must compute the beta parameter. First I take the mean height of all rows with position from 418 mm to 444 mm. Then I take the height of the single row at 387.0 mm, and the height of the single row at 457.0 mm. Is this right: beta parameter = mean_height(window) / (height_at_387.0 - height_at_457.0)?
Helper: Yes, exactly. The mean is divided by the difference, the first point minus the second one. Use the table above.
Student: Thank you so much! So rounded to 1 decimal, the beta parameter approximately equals 4.6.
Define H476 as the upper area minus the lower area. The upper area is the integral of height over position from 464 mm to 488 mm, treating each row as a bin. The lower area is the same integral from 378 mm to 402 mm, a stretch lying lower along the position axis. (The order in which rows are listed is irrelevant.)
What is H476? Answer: -155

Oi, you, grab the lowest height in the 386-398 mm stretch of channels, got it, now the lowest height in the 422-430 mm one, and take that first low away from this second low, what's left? -32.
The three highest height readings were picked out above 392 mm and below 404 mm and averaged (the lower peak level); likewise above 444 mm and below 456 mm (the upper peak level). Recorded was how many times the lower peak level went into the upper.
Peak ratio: 0.84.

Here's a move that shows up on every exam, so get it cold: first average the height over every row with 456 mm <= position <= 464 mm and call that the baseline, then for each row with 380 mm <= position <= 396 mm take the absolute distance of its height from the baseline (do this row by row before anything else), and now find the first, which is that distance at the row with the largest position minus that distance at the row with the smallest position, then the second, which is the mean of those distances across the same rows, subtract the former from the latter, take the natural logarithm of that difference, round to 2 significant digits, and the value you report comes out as 2.2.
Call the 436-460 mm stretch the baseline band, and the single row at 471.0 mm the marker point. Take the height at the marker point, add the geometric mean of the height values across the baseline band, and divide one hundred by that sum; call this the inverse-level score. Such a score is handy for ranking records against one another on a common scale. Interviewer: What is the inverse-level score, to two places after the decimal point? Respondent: 0.99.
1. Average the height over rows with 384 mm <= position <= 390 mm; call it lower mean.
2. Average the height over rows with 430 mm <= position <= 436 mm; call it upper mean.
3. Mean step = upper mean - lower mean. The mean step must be -24.6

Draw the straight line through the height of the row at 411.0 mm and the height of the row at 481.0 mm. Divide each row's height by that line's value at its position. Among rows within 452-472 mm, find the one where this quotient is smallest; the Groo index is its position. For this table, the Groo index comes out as 455.0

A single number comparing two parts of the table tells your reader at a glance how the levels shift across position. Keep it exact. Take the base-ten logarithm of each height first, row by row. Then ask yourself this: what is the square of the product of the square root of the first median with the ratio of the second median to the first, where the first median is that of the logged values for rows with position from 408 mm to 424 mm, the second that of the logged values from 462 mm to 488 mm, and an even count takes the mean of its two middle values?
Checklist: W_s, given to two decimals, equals 1.66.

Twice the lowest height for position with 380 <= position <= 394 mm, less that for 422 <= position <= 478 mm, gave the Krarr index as 92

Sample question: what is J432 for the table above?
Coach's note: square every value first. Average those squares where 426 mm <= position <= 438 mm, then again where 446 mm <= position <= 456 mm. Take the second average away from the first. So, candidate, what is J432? -1083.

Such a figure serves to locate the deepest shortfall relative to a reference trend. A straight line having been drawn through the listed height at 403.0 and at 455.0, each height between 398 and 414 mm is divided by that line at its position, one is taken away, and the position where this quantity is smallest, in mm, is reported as 399.0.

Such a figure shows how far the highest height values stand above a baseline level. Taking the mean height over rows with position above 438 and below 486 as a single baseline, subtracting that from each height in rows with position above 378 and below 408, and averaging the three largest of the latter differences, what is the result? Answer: 16.8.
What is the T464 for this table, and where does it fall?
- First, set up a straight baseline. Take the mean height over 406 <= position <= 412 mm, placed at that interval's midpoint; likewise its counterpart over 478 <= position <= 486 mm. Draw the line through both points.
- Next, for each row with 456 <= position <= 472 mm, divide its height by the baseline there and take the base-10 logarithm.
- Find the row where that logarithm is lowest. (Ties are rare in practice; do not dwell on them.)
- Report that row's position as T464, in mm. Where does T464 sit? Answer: 457.0 mm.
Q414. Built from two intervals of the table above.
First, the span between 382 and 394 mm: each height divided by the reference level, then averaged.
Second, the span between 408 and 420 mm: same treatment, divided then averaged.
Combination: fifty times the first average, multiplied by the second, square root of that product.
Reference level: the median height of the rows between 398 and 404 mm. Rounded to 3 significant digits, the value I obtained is 7.07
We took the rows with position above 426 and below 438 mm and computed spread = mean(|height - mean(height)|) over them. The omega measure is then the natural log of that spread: 2.1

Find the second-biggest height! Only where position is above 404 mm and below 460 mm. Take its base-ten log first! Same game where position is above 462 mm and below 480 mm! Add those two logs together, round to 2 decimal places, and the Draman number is 3.56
